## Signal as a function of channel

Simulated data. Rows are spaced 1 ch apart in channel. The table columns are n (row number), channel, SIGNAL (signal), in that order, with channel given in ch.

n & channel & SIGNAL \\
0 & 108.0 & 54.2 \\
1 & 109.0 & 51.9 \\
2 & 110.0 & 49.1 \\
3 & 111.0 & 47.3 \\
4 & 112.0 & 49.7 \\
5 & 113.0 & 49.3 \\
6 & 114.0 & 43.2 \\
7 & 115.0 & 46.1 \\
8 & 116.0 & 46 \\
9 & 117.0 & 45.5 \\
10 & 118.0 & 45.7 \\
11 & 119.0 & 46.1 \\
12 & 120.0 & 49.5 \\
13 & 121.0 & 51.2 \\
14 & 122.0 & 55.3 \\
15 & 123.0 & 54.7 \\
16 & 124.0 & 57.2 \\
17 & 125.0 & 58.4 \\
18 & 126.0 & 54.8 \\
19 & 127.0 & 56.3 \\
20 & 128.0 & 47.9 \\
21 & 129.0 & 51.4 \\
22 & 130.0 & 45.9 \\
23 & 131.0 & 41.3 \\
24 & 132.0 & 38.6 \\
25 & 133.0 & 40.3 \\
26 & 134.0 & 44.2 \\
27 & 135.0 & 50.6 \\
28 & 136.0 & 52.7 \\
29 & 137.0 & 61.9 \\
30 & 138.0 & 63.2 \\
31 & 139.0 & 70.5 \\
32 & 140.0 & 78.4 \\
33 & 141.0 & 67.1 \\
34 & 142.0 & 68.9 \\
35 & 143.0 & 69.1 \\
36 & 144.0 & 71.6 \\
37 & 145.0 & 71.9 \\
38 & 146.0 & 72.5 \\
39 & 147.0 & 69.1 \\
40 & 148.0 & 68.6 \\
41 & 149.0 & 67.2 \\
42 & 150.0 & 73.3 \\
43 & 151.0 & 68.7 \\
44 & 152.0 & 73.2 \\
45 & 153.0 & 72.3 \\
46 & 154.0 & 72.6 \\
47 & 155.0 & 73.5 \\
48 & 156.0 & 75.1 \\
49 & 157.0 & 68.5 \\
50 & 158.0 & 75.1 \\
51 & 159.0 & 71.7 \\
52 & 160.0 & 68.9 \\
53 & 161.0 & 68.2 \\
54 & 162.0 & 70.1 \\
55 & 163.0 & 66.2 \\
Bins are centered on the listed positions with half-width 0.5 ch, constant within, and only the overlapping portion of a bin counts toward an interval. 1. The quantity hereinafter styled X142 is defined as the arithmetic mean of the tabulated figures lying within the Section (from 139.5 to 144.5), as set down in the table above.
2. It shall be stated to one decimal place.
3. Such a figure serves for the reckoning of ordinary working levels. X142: 71.0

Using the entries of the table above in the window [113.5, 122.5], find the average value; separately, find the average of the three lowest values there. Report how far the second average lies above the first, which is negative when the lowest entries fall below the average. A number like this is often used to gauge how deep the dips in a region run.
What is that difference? -2.8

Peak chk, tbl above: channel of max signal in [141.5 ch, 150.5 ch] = 150.0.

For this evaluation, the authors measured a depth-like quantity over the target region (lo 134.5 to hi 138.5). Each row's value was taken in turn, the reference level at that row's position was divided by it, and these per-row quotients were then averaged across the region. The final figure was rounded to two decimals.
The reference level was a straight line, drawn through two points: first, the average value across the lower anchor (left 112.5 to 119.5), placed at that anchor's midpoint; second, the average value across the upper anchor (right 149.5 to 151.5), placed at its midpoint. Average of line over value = 1.07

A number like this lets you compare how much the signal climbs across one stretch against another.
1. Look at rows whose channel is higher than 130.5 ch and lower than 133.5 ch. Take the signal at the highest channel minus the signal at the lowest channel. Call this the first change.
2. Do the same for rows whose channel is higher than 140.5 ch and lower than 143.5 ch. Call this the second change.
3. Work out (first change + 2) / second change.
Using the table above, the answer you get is 0.5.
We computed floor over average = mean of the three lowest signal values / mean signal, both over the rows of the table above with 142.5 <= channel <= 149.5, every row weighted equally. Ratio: 0.976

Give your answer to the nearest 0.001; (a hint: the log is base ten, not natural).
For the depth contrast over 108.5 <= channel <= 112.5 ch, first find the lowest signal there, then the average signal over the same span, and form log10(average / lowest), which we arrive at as 0.020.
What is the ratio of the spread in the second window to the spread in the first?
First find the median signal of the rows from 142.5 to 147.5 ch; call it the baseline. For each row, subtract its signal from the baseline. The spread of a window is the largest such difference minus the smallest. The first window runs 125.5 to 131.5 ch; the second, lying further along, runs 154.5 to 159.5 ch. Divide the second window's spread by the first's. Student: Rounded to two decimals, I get 0.44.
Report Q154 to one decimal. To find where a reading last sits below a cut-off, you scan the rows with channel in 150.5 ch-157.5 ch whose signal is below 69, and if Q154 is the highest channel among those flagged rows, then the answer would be 157.0 ch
